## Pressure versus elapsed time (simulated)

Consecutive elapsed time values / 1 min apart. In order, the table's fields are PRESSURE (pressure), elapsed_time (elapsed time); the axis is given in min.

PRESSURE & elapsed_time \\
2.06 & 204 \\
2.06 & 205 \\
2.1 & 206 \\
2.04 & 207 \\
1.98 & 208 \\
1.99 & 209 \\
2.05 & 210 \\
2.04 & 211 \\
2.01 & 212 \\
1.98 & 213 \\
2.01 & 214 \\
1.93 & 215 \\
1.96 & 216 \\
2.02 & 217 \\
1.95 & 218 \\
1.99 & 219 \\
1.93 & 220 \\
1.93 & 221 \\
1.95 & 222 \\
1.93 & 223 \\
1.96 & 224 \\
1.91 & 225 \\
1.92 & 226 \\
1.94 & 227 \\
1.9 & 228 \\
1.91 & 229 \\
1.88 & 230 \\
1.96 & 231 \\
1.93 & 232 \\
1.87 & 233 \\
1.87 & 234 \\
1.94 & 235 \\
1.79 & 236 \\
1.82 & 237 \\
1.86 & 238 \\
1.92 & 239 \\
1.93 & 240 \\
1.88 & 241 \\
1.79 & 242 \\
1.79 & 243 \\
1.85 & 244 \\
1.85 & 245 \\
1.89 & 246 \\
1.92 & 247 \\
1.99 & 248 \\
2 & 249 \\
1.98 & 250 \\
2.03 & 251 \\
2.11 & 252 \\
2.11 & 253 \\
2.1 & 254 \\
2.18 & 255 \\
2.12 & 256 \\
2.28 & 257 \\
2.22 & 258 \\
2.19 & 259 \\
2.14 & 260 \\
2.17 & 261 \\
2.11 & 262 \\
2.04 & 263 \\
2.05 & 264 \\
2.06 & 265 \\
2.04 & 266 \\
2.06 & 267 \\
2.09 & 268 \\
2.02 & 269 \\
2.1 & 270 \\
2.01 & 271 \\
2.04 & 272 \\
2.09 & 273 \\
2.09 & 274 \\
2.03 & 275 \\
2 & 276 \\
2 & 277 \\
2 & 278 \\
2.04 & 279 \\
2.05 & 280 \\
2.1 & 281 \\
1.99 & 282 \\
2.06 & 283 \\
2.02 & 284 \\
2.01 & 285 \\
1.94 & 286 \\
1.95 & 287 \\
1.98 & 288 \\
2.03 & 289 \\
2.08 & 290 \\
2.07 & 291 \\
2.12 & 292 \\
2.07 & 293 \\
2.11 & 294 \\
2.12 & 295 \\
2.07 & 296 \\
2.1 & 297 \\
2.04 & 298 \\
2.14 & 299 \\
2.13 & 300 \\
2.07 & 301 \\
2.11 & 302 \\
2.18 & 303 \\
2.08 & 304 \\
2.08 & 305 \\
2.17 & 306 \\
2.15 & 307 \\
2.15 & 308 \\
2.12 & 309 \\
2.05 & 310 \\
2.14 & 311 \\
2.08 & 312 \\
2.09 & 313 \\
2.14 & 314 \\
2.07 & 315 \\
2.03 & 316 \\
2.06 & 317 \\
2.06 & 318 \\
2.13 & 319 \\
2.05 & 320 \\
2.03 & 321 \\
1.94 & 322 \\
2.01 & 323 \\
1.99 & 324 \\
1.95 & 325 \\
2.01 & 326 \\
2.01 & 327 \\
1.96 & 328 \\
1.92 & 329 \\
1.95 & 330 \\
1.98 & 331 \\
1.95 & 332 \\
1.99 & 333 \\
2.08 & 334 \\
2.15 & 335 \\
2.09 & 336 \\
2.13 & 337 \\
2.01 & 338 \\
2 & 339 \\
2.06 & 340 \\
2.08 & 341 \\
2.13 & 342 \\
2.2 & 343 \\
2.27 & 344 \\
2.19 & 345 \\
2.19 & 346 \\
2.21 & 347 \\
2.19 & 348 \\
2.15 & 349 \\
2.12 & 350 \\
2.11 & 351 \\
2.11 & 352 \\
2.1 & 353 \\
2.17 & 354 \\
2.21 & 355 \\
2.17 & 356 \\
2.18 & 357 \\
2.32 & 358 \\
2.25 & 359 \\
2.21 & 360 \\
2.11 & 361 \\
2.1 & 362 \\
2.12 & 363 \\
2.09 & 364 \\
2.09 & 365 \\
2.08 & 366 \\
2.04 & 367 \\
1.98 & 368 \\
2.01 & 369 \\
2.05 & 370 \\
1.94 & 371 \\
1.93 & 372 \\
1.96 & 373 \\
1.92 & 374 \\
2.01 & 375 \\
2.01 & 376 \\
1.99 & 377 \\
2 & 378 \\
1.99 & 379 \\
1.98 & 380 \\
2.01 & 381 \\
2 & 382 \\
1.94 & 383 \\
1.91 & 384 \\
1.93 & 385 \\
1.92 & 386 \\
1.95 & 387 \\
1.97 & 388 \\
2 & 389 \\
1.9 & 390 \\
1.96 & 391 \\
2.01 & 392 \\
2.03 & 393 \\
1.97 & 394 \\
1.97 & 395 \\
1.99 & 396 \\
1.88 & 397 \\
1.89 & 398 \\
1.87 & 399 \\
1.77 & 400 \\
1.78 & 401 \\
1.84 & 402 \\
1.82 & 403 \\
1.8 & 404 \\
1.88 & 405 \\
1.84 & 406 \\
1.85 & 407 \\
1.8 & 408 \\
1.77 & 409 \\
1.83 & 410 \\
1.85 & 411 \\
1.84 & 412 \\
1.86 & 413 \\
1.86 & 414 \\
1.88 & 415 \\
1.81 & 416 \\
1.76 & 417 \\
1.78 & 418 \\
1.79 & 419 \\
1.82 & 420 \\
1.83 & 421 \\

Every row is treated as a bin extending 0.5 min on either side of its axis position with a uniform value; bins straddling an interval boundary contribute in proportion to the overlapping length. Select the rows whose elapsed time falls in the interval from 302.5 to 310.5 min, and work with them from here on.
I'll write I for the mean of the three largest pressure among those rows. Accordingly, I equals 2.17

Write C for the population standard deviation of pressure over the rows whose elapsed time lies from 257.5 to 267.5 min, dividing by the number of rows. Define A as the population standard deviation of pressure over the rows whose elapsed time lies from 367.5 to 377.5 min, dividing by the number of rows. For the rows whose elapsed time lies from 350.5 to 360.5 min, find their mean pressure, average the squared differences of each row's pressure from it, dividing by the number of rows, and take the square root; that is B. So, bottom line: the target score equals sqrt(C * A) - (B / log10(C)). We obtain 0.105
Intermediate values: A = 0.040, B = 0.065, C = 0.064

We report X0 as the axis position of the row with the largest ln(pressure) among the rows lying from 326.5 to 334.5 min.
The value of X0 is 334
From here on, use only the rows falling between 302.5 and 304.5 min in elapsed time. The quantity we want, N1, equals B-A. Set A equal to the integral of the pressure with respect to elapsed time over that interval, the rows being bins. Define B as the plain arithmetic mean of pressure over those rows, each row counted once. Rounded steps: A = 4.26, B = 2.13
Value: -2.13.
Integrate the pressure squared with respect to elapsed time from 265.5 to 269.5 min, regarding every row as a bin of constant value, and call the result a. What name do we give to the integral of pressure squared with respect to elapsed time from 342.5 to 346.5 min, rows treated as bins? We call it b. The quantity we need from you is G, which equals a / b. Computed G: 0.86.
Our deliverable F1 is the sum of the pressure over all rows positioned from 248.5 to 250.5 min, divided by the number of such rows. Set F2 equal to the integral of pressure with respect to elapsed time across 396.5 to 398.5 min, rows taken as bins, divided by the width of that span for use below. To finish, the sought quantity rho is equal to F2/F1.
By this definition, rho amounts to 0.95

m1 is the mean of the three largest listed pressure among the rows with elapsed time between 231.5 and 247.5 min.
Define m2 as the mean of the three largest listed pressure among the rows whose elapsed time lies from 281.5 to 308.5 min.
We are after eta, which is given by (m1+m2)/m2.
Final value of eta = 1.89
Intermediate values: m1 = 1.93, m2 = 2.17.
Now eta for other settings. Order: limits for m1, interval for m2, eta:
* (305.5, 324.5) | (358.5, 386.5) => 1.98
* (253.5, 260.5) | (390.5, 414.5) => 2.11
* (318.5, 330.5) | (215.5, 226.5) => 2.04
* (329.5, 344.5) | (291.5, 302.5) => 2.04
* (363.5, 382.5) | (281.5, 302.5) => 1.98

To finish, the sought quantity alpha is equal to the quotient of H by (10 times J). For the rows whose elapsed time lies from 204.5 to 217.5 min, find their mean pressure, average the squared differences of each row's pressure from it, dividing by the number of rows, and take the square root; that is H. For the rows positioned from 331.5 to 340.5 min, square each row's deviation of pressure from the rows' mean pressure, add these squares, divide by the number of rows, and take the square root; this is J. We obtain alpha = 0.07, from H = 0.044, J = 0.064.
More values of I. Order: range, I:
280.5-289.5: 2.06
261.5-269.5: 2.09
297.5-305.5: 2.15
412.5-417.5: 1.87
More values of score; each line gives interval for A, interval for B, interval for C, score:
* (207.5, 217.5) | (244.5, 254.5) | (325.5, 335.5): 0.121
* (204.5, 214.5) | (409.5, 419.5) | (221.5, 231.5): 0.054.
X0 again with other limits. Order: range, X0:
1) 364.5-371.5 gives 365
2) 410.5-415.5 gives 415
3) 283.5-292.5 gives 292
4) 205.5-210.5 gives 206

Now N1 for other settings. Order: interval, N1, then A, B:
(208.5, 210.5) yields -2.02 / 4.04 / 2.02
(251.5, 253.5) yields -2.11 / 4.22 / 2.11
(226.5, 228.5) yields -1.92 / 3.84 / 1.92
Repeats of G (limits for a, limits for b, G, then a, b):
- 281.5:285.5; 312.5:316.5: 0.94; 16.3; 17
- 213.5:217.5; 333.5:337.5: 0.88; 15.7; 18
